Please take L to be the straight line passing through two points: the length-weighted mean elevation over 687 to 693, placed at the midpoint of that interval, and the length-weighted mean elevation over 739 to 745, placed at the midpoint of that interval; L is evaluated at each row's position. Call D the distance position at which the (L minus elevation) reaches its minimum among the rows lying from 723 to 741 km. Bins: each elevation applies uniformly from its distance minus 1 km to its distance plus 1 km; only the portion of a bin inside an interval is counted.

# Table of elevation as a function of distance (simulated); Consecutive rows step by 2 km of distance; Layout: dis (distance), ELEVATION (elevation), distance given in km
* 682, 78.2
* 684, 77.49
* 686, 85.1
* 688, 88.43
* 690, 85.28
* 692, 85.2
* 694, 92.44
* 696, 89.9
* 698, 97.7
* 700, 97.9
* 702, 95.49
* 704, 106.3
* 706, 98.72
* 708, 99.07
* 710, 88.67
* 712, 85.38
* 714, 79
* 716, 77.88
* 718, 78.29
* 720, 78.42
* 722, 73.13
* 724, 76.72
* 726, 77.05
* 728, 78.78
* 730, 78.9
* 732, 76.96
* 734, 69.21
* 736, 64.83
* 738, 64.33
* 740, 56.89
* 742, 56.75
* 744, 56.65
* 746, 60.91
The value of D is 730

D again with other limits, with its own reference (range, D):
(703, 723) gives 704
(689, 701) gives 700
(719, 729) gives 728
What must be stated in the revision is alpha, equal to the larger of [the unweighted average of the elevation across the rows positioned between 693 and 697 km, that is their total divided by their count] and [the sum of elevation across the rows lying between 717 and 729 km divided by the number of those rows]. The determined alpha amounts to 91.2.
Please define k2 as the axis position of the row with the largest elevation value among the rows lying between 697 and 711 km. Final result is 704 km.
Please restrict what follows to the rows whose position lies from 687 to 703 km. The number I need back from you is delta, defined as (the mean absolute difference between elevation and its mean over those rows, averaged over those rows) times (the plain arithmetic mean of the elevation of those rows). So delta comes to 397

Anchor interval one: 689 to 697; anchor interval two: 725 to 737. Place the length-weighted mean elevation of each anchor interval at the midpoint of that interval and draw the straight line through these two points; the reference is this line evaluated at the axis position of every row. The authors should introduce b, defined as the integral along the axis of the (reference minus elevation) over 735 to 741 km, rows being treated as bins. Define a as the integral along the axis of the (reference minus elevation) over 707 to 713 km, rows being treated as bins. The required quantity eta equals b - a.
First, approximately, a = -54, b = 58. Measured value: 113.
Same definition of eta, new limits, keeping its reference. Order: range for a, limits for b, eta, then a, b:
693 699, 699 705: -52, -37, -90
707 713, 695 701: 2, -54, -53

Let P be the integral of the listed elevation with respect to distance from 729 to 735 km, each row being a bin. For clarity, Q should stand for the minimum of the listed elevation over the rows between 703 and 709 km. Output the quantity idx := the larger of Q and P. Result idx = 450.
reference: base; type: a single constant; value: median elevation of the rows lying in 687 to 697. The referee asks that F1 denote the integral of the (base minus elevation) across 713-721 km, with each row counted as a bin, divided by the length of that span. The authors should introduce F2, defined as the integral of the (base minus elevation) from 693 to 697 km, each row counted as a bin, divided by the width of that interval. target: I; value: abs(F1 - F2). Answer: 13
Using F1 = 10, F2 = -2.7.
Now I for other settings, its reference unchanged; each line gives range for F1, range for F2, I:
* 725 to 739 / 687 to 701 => 18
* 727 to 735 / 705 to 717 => 12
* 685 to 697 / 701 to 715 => 6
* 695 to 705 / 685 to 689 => 11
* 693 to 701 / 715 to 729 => 17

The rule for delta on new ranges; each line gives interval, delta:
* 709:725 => 292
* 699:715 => 666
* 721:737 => 301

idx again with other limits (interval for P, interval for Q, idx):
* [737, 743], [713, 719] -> 356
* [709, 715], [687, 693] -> 506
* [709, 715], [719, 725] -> 506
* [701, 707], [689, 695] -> 601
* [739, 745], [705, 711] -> 341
